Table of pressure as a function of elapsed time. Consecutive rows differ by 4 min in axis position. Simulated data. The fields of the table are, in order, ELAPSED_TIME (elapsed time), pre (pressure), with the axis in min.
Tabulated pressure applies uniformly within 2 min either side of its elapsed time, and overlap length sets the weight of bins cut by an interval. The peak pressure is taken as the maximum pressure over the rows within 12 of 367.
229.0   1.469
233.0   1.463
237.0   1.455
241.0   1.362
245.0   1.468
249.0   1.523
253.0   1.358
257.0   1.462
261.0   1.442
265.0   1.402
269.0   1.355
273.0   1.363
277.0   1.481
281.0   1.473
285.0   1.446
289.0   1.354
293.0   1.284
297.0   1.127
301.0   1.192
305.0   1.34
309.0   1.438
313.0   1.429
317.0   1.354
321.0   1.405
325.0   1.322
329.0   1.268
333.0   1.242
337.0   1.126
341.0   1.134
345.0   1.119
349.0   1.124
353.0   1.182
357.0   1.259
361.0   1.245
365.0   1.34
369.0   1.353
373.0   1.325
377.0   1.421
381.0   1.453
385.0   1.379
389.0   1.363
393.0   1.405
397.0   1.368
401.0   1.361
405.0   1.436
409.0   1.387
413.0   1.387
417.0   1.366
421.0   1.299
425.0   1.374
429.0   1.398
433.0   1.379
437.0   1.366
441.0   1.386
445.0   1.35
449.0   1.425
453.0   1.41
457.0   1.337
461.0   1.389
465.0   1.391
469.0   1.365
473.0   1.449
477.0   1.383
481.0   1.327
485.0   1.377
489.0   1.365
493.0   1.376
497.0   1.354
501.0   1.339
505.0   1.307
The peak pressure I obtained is 1.421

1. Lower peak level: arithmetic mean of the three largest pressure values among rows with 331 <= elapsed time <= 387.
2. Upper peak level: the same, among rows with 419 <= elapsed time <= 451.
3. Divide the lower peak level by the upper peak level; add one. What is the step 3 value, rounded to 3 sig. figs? 2.01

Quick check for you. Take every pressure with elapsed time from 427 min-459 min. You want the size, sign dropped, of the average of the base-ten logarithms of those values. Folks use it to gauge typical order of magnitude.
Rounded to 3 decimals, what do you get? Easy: 0.140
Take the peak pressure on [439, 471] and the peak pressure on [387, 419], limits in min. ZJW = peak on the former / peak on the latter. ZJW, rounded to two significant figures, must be 0.99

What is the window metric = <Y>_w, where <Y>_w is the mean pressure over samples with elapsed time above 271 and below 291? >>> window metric 1.423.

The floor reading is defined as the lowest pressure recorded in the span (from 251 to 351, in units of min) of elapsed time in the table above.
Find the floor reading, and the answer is 1.119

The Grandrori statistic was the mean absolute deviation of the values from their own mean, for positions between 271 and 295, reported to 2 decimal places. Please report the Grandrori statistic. 0.07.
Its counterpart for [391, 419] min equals 0.02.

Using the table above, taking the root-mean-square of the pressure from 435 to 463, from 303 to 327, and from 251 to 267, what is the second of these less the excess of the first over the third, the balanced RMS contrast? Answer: 1.42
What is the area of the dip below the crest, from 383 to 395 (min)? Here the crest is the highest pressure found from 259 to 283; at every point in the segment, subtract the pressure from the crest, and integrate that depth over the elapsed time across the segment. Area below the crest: 1.18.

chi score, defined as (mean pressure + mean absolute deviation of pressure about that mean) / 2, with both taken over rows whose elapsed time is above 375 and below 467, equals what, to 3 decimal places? 0.704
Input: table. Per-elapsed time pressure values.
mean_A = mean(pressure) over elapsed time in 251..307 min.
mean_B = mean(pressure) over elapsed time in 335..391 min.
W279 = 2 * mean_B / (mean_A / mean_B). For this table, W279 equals 2.4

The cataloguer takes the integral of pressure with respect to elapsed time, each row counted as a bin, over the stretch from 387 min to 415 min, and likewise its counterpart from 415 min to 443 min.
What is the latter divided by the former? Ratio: 0.99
